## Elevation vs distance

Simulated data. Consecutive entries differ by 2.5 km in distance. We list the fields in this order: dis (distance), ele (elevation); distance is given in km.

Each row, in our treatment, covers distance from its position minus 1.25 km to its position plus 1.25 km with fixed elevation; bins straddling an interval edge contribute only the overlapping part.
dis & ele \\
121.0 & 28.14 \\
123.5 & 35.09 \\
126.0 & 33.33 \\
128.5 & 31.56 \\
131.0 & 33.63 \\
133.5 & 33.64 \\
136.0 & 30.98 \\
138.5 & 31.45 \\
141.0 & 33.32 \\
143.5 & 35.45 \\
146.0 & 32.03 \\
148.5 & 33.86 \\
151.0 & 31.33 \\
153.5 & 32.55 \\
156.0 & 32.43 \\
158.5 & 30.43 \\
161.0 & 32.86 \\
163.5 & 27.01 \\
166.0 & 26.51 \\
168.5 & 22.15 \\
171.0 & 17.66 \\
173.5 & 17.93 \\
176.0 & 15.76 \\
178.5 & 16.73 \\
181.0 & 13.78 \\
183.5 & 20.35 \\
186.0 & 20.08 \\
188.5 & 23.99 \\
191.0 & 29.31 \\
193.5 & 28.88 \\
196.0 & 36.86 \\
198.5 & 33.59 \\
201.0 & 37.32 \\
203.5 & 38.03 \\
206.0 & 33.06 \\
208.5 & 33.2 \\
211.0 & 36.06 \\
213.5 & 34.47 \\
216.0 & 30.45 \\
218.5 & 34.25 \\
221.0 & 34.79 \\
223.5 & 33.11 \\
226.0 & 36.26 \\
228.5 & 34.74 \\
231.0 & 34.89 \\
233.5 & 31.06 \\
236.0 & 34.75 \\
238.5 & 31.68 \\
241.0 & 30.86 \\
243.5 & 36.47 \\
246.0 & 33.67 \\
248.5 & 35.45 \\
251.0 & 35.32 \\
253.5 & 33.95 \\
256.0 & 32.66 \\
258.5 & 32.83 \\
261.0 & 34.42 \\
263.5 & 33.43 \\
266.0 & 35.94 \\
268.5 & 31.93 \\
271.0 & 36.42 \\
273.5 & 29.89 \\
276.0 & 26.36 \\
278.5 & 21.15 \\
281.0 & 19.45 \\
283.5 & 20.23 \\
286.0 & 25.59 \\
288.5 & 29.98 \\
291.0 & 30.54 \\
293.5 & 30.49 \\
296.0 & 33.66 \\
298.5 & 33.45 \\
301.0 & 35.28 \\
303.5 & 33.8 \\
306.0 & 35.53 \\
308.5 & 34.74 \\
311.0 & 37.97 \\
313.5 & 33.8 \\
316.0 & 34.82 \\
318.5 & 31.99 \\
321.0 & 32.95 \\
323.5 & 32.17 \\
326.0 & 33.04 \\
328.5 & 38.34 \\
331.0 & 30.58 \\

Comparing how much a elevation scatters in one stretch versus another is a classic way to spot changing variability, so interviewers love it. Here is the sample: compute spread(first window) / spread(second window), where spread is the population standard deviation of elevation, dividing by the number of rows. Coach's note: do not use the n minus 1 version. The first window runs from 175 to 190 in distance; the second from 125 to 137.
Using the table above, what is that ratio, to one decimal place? 3.0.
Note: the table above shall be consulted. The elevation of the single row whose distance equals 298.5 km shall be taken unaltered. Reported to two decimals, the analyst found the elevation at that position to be 33.45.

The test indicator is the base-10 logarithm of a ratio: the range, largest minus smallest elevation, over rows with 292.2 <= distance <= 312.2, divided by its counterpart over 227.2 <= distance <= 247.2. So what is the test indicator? 0.12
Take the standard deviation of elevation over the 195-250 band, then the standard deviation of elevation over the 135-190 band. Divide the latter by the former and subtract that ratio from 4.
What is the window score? 0.66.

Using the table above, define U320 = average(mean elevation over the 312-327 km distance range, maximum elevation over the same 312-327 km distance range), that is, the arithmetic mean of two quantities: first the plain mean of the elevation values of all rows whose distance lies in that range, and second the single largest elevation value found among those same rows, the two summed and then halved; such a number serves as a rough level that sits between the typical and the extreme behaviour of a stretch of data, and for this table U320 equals 34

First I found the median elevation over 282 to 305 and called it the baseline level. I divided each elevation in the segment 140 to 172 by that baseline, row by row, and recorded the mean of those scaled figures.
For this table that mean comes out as 0.98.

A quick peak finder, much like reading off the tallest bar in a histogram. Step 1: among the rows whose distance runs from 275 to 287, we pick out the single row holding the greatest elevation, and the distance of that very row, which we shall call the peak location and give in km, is 276.0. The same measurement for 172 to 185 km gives 183.5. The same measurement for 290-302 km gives 301.0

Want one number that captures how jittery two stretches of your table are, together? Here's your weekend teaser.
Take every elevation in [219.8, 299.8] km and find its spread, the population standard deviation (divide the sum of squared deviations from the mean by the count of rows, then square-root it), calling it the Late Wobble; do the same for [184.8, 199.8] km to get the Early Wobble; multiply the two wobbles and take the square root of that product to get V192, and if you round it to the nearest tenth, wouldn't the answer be 5.0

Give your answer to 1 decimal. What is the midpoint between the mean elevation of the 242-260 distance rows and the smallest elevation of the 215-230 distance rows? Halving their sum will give 32.4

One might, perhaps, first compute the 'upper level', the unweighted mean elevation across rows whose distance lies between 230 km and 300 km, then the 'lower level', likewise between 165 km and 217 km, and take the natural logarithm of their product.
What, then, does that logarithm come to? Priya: 6.74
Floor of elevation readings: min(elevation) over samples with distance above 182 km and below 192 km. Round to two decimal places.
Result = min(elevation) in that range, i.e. 20.08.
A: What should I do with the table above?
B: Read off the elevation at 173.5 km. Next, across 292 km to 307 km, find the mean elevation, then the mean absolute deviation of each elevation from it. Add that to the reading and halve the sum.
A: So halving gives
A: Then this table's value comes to 10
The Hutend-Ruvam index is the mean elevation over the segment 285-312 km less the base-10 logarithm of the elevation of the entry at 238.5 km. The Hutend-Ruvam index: 31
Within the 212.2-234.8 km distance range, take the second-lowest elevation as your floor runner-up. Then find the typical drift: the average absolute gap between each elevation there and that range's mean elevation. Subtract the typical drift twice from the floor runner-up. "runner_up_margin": 28.1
